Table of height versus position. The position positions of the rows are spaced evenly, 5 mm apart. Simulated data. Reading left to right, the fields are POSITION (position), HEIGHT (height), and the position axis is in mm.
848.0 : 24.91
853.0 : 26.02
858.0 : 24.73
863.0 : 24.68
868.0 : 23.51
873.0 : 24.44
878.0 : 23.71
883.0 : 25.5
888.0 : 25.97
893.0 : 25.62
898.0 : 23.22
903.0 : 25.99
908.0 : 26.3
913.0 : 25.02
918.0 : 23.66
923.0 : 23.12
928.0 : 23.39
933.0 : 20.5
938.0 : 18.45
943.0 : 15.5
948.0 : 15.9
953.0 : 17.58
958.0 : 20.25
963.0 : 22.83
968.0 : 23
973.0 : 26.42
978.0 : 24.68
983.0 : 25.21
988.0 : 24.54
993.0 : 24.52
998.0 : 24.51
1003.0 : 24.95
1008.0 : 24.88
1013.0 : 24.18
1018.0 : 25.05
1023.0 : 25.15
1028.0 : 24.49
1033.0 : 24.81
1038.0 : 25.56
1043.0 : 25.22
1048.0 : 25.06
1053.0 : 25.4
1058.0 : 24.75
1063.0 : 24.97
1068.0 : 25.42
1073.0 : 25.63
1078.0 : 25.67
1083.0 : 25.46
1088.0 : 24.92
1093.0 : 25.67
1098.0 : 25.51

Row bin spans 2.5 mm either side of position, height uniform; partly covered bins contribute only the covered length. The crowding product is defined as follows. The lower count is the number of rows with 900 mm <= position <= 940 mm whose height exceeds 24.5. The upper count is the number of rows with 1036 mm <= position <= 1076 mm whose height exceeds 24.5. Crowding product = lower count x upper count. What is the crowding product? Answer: 24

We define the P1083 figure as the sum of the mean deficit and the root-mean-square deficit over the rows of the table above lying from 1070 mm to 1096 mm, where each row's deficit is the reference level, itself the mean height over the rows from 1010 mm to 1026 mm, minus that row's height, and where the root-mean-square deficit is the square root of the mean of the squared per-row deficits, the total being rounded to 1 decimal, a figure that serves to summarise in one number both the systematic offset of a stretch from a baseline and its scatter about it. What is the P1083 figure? 0.1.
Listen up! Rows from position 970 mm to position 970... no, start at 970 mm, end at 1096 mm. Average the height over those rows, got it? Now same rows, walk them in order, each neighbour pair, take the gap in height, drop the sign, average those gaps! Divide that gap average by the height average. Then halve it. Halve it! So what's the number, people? 0.009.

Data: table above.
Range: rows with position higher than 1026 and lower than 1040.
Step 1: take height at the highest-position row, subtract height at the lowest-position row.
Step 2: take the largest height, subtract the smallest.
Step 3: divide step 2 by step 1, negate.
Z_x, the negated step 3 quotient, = -1.0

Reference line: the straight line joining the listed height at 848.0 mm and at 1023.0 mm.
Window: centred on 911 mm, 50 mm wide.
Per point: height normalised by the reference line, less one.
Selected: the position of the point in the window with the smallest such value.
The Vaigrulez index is 933.0 mm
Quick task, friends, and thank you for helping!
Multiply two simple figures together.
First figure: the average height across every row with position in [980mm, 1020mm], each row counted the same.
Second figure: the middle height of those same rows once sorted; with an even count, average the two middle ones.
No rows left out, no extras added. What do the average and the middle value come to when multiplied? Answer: 611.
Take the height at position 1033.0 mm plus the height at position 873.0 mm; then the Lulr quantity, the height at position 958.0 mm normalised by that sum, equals 0.41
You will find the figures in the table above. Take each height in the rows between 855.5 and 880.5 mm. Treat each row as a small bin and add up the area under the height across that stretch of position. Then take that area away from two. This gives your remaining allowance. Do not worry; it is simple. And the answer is -603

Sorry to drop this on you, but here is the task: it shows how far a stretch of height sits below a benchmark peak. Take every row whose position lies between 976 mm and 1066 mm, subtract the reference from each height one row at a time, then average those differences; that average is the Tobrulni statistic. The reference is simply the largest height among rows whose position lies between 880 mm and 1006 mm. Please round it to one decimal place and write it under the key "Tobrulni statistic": -1.5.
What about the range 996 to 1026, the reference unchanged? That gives -1.6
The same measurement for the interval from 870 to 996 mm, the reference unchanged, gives -3.4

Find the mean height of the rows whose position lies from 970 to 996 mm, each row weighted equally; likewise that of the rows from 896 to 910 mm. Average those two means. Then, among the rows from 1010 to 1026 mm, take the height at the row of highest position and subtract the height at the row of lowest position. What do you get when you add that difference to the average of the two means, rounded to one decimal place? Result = 26.1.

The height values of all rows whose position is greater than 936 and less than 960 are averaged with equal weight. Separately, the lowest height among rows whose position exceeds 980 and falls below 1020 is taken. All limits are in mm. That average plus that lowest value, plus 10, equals 52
